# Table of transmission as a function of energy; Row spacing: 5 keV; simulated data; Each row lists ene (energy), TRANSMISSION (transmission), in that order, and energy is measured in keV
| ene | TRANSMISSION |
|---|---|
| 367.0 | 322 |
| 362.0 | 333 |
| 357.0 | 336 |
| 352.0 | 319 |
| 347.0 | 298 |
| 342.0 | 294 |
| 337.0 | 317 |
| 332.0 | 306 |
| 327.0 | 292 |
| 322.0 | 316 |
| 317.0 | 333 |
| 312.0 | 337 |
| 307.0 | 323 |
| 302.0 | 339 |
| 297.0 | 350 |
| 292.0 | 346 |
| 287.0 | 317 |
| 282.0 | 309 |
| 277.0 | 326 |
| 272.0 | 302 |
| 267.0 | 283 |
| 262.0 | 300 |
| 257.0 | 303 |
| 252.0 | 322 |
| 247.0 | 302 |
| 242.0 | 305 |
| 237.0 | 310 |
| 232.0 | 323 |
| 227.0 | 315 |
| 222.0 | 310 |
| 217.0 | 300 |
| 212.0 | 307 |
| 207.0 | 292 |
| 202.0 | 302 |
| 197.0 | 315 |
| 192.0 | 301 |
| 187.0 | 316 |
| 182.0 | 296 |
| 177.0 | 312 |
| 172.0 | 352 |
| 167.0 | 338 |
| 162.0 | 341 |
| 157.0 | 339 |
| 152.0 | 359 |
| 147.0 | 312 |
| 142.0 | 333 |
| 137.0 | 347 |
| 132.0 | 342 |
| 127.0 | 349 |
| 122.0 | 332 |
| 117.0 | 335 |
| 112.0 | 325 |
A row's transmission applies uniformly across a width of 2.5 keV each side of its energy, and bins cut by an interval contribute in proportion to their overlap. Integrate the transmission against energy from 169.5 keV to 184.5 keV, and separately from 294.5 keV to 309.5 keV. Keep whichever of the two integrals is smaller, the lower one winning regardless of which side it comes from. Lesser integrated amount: 4800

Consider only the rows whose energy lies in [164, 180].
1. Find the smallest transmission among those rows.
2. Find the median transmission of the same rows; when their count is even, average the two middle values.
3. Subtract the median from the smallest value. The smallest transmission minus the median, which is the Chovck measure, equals -26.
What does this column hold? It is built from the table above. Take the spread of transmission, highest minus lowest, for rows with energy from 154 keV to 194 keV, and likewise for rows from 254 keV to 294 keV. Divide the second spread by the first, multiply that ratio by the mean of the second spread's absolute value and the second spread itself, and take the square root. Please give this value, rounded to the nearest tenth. 8.4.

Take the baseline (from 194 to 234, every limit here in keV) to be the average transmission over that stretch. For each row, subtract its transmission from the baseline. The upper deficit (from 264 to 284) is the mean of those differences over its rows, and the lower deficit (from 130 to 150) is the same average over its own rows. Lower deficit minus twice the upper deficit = -32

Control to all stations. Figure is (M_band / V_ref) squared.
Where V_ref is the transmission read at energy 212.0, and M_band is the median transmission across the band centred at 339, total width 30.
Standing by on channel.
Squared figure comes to 0.97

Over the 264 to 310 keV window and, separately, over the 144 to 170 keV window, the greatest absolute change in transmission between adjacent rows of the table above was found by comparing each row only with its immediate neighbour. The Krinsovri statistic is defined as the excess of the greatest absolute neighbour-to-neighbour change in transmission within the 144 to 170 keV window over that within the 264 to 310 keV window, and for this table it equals 18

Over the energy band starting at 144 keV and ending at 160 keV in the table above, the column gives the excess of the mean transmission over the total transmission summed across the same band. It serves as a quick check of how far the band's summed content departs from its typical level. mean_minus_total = -673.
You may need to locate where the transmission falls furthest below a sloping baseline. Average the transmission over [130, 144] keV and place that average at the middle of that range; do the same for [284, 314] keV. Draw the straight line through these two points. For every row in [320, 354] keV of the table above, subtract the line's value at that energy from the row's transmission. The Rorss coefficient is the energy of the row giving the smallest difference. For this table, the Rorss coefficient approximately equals 327.0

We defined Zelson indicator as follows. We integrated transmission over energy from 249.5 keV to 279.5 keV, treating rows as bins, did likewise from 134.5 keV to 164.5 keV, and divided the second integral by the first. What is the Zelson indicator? 1.106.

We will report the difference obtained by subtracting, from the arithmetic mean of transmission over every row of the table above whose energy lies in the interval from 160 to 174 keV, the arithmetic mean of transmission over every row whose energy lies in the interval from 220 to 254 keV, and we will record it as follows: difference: 31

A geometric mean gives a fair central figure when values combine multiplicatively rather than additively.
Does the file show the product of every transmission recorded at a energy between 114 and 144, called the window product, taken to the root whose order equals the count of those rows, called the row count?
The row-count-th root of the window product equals 339.6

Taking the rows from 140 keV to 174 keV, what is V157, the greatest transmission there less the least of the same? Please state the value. 47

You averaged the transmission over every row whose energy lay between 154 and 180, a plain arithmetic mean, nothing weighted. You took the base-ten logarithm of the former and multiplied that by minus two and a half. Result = -6.32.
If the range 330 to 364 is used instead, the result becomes -6.24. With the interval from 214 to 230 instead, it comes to -6.22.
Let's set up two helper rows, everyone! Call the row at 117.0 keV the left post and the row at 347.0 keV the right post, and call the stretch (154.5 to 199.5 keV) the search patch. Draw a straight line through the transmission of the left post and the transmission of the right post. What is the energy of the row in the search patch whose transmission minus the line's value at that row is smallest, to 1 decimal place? 182.0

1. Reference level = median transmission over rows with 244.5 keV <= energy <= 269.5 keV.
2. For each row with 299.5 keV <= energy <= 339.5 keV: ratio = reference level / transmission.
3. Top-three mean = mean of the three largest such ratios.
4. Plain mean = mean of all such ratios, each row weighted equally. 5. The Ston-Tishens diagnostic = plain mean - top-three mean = -0.0475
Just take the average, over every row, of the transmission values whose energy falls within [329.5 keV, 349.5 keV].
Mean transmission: 304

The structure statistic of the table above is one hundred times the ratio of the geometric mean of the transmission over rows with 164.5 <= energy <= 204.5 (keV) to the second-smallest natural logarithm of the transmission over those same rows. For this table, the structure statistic 5537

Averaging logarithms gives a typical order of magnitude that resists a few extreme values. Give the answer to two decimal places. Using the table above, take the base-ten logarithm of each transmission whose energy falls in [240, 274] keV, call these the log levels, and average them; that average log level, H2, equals 2.48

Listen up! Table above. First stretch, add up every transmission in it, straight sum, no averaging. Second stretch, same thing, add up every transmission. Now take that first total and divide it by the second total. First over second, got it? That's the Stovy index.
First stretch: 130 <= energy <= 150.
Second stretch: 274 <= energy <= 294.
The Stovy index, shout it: 1.03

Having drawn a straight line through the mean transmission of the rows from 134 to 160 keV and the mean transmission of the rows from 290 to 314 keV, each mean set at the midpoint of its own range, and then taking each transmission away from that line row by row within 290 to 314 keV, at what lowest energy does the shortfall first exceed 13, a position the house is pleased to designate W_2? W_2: 307.0 keV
